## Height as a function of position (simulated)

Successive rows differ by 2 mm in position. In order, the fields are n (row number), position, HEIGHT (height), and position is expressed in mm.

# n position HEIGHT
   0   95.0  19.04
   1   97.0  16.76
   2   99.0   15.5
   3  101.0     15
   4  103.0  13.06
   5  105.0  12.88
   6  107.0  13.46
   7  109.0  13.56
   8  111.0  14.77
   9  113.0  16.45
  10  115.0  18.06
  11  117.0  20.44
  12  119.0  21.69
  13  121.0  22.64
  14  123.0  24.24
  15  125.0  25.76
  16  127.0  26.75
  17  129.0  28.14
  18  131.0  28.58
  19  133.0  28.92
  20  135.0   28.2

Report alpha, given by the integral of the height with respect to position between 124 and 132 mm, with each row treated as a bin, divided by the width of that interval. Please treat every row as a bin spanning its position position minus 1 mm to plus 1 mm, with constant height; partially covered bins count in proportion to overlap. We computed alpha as 27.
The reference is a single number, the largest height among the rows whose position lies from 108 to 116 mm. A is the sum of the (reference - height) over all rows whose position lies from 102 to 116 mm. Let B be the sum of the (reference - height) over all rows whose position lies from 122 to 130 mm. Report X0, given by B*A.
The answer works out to -789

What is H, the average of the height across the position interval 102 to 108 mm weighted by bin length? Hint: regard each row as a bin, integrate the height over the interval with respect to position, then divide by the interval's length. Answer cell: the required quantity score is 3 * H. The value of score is 39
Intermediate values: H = 13.1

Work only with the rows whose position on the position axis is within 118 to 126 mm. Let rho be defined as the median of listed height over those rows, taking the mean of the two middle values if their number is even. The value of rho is 23.4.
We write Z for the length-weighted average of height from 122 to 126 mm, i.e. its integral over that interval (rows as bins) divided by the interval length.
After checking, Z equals 25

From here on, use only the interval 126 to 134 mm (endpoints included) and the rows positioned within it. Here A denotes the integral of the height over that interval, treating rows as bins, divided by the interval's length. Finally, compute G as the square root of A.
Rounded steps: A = 28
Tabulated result 5.3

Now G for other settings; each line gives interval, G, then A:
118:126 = 4.9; 24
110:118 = 4.2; 17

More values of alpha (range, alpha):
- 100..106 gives 14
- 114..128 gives 23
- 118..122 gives 22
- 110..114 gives 16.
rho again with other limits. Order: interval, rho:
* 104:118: 14.8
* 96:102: 15.5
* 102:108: 13.1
